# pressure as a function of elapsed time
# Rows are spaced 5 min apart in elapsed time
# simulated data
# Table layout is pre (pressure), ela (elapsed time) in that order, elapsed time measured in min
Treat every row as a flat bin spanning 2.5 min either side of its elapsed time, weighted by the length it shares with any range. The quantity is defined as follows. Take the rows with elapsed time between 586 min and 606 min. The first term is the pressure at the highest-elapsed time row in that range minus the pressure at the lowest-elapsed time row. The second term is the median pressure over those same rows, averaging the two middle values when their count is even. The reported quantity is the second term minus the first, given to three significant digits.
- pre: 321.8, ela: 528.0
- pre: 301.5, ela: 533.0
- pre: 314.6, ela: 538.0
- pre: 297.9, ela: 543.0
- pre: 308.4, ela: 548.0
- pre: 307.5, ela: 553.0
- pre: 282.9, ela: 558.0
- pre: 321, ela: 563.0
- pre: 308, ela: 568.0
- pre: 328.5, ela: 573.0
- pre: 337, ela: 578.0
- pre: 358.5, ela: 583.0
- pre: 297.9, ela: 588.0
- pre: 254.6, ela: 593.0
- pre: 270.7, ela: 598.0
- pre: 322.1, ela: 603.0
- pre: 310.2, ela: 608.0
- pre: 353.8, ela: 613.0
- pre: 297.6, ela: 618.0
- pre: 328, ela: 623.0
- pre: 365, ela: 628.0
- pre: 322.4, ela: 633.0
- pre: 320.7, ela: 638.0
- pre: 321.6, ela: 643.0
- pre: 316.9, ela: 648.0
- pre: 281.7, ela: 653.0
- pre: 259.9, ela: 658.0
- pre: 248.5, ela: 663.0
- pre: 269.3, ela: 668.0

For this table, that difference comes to 260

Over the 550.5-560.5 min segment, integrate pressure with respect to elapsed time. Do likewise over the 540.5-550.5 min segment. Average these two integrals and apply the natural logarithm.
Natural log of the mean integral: 8.00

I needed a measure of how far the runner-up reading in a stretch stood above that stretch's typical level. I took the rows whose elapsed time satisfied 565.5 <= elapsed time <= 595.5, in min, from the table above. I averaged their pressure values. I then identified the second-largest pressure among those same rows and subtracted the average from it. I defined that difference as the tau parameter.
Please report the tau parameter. 23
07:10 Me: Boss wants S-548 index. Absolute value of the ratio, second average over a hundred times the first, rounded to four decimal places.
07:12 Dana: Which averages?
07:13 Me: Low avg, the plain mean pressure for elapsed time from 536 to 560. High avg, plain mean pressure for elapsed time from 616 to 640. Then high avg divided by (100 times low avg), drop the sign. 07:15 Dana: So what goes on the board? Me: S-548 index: 0.0108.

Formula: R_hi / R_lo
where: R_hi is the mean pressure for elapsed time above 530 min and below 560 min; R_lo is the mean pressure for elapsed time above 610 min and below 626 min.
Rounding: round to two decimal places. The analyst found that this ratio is 0.93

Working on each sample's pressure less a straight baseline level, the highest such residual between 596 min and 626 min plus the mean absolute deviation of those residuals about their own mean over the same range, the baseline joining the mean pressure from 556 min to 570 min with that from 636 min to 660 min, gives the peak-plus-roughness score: 73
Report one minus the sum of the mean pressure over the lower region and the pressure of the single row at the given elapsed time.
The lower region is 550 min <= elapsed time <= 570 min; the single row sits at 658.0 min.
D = -564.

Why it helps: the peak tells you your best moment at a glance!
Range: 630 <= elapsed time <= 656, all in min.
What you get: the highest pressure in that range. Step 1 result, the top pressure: 322.4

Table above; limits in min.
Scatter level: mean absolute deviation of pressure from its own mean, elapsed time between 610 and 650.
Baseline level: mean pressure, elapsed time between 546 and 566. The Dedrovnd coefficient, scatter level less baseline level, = -289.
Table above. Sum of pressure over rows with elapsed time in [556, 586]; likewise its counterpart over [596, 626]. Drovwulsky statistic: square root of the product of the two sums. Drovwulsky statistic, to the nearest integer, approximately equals 1909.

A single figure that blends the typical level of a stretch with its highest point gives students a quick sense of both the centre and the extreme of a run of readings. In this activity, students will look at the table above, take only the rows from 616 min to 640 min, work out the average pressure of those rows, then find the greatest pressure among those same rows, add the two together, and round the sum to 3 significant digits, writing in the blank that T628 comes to 692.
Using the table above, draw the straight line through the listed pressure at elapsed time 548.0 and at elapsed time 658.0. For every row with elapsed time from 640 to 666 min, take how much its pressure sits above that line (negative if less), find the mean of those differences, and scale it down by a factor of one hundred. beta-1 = 0.24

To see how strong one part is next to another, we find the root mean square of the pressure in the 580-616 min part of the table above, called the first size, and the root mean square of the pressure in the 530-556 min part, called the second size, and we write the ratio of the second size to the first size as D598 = 0.98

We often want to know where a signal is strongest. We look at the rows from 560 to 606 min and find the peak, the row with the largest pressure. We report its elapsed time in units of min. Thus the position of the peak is 583.0 min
